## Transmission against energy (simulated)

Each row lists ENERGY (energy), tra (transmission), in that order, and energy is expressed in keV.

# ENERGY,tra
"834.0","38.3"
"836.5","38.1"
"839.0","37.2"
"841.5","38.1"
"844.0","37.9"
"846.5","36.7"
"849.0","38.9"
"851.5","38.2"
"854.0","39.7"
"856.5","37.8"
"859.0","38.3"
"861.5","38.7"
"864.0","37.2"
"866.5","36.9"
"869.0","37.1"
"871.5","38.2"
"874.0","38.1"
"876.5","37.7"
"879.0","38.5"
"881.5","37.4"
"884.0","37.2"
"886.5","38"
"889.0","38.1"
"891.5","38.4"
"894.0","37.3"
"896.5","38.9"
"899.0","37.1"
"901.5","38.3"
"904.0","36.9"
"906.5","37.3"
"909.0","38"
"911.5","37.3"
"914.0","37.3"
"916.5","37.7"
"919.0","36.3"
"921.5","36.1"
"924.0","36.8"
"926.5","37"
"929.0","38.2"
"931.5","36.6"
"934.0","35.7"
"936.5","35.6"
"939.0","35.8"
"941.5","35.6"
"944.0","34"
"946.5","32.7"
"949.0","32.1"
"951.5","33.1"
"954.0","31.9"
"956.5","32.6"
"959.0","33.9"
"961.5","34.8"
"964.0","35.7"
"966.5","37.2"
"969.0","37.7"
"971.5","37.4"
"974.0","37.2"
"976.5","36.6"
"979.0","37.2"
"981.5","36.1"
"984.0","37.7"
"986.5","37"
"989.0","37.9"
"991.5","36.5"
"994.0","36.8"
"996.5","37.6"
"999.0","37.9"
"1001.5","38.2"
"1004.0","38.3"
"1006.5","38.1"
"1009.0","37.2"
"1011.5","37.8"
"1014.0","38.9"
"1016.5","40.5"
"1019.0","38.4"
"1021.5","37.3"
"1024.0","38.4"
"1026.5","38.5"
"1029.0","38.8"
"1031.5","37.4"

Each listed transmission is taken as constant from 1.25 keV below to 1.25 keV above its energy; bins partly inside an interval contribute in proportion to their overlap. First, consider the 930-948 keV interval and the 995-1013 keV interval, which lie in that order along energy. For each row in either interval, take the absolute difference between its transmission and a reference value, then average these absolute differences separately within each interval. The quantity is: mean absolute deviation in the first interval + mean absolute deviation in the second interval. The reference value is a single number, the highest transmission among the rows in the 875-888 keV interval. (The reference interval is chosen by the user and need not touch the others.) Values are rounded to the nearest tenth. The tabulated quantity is 4.0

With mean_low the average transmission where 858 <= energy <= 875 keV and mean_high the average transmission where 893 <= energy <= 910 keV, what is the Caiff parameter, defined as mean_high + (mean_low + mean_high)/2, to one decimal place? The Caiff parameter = 75.4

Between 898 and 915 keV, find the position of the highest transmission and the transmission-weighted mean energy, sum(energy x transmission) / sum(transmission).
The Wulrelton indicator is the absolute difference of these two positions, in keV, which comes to 5.0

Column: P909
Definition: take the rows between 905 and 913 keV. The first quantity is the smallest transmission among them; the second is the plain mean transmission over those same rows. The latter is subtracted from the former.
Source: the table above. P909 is -0.2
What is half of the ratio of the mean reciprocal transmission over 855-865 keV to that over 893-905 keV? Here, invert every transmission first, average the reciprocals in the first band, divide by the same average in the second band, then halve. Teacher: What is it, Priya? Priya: 0.50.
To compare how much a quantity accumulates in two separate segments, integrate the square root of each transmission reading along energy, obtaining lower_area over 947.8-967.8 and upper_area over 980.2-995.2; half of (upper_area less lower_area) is -13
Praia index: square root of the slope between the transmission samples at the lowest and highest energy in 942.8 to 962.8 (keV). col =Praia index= 0.21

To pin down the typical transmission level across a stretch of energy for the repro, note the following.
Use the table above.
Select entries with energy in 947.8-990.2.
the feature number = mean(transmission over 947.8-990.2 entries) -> 35.7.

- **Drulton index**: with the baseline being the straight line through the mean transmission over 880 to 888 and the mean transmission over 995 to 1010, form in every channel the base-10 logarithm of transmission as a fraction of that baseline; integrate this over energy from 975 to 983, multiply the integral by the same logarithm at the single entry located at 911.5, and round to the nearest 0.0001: 0.0004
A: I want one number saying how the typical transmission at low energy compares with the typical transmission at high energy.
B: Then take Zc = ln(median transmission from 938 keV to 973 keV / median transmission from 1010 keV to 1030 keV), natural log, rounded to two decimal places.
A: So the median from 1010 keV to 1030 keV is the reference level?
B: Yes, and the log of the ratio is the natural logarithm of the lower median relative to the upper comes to -0.11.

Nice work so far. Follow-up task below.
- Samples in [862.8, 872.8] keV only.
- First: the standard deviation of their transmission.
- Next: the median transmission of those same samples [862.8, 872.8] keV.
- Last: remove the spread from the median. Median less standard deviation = 36.6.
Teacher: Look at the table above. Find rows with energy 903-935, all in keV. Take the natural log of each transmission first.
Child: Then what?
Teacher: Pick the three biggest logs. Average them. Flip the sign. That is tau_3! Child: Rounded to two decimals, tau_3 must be -3.64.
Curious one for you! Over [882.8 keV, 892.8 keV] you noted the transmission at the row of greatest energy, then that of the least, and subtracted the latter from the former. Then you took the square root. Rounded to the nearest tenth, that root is 1.1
